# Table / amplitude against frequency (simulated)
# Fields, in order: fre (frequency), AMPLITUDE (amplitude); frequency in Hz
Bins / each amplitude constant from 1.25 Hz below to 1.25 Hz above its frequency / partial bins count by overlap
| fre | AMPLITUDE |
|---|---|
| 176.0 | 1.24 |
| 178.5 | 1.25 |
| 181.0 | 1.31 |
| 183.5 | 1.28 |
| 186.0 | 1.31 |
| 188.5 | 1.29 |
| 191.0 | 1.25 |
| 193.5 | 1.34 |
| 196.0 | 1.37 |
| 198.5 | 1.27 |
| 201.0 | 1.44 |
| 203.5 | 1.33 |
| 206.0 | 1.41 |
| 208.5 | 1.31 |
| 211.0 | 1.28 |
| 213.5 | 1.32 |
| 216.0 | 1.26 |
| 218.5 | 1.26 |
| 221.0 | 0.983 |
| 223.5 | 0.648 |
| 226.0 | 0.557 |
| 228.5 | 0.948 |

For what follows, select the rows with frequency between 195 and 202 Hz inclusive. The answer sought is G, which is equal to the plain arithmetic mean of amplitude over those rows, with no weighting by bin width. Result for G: 1.36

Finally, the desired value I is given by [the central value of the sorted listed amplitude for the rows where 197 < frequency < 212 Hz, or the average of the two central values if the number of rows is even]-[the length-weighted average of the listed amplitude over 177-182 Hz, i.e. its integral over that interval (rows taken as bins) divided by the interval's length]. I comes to 0.04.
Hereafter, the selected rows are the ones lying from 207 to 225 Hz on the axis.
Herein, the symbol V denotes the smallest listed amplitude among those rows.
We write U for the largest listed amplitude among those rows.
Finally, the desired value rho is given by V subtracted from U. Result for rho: 0.67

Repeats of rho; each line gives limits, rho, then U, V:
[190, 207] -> 0.19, 1.44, 1.25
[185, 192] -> 0.06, 1.31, 1.25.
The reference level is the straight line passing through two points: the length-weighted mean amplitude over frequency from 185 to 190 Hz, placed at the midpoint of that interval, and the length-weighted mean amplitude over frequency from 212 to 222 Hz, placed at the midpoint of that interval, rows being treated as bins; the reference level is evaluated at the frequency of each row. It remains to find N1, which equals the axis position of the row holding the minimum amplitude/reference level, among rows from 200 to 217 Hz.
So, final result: 216.0 Hz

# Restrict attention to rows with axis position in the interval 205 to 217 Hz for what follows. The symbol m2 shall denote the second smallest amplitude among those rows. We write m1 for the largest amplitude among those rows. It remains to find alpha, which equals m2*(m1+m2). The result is 3.44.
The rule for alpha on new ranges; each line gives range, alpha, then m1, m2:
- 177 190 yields 3.32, 1.31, 1.28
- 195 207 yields 3.68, 1.44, 1.33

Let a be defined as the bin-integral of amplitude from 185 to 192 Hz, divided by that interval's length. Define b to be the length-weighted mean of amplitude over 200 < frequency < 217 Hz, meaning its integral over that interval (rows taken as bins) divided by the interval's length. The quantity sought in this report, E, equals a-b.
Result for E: -0.05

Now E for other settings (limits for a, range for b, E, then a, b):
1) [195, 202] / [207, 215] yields 0.05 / 1.36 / 1.31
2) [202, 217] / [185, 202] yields 0.00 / 1.32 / 1.32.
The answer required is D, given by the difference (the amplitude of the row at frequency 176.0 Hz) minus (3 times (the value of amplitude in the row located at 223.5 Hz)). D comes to -0.7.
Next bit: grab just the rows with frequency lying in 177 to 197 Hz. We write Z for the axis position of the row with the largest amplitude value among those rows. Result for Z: 196.0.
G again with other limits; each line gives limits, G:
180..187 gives 1.30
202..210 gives 1.35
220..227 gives 0.73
